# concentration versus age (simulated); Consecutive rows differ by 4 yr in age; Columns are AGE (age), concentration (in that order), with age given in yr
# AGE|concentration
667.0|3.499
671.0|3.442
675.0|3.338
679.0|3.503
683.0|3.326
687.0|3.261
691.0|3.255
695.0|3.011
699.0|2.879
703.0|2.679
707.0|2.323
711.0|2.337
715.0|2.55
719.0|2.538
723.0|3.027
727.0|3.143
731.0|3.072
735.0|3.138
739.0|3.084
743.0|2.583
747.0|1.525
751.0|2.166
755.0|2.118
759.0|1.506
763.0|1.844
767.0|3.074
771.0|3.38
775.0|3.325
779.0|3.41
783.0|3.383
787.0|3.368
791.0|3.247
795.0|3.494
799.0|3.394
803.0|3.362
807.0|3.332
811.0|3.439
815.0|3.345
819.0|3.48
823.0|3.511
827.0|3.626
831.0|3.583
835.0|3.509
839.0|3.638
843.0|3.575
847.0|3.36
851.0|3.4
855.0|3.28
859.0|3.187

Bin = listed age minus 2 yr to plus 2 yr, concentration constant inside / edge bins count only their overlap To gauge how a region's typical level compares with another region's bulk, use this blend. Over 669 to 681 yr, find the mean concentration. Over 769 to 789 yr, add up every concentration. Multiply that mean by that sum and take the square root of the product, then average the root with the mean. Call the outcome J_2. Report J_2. 5.52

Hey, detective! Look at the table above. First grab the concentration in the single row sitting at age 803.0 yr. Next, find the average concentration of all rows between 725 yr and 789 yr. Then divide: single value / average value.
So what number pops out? 1.22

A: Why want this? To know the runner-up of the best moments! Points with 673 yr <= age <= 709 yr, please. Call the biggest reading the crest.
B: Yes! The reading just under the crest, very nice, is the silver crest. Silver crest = 3.338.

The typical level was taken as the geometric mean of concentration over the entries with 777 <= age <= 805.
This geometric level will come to 3.4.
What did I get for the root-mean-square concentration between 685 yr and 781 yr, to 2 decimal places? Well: 2.77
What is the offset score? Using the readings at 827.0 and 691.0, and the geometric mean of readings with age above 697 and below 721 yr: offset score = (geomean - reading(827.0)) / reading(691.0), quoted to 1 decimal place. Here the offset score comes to -0.3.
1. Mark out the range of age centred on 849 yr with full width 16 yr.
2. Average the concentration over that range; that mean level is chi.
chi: 3.4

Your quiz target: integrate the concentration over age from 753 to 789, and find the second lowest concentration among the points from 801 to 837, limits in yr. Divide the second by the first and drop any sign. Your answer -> 0.033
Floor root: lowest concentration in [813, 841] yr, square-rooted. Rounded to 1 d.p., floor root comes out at 1.8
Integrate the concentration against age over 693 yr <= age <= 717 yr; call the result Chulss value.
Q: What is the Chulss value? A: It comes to 63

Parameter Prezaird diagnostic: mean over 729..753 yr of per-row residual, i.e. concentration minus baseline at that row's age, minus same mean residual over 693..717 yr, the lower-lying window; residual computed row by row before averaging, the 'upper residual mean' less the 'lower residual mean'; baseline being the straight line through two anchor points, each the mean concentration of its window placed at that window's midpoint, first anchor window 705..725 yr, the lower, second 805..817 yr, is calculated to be -0.3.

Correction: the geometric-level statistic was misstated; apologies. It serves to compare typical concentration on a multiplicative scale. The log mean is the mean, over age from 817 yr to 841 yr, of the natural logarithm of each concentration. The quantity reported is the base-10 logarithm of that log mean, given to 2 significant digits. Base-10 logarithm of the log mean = 0.10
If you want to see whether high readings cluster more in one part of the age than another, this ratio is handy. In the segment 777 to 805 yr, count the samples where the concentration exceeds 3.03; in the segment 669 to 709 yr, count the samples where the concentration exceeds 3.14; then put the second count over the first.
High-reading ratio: 0.86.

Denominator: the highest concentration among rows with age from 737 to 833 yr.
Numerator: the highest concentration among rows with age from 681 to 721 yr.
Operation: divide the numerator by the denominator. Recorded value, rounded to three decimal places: 0.917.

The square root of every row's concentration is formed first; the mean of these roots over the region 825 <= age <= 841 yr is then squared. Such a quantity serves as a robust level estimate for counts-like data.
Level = 3.59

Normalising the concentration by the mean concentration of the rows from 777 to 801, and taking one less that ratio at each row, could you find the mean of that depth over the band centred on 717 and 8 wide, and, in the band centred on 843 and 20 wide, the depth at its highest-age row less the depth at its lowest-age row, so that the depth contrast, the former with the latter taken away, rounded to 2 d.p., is 0.22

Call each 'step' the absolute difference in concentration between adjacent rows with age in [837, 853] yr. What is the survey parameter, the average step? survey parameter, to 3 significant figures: 0.106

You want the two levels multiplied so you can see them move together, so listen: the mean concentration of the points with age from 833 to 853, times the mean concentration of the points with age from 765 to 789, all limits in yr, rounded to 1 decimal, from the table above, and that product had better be 11.6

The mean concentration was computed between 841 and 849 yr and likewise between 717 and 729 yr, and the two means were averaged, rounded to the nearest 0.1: 3.2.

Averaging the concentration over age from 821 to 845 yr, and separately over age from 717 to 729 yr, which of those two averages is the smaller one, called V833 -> 2.9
